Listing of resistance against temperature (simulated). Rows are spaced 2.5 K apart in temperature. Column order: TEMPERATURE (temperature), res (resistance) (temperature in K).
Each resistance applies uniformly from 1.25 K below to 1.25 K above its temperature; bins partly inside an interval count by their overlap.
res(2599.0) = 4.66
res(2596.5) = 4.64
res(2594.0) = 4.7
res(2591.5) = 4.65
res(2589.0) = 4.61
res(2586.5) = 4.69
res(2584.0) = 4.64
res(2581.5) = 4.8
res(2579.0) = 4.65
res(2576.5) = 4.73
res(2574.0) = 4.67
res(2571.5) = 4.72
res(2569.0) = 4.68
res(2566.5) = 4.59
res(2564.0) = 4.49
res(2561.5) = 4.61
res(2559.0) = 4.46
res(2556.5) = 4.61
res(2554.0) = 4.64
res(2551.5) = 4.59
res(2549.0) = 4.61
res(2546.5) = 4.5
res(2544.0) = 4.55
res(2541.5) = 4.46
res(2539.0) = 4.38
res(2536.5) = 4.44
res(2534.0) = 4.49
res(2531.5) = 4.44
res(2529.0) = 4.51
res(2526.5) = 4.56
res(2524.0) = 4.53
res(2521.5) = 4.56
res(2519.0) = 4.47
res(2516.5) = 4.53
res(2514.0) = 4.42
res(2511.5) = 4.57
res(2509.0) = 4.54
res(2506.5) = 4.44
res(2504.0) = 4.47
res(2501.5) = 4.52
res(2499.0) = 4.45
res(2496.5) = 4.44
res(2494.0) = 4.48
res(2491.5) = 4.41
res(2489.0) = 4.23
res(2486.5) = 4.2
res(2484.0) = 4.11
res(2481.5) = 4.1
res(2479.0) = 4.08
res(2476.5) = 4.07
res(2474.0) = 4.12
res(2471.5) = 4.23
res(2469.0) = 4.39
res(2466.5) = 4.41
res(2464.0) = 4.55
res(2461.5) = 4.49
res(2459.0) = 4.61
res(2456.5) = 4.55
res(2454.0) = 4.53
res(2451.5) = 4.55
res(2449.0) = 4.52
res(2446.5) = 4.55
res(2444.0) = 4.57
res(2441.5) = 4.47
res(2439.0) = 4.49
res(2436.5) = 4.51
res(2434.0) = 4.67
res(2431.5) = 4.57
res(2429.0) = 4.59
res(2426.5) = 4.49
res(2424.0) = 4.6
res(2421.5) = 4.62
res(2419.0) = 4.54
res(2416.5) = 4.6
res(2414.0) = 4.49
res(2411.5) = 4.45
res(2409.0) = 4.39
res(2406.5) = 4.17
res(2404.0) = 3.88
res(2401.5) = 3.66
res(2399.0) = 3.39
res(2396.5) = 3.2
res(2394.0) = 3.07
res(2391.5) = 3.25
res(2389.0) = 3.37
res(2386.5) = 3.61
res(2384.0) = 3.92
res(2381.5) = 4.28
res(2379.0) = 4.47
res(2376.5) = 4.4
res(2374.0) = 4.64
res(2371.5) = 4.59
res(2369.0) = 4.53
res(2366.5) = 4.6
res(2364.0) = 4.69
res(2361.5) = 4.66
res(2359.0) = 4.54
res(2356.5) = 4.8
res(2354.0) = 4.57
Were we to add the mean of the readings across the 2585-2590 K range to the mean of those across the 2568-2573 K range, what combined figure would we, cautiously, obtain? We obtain 9.35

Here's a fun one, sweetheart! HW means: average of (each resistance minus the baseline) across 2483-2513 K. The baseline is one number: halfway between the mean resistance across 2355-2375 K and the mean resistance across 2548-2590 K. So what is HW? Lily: -0.23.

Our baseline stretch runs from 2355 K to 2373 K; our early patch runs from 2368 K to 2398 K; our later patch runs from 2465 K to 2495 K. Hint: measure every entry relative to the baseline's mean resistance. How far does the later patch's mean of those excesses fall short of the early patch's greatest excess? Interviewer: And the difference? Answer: 0.40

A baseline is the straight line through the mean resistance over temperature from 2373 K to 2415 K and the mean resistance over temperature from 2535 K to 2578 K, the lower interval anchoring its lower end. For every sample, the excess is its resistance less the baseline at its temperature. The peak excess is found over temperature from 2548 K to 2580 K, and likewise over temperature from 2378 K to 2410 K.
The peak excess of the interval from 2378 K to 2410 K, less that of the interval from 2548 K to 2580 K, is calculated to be 0.5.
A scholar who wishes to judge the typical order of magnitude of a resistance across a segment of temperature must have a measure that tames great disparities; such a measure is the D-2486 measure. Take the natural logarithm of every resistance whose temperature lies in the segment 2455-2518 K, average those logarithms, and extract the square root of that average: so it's 1.21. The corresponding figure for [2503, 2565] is 1.23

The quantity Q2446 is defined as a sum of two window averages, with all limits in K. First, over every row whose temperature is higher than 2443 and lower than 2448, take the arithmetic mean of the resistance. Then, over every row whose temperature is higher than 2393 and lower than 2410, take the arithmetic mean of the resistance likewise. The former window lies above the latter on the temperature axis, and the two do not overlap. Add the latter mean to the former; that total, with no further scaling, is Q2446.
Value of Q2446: 8.24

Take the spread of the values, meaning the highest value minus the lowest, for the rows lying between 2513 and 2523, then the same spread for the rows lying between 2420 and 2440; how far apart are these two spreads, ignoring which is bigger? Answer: 0.040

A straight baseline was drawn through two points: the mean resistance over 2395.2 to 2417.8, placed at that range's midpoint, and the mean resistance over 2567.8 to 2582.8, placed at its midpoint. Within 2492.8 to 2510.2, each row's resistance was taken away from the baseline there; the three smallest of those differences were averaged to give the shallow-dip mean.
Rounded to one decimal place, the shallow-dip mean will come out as -0.1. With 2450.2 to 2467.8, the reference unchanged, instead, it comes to -0.3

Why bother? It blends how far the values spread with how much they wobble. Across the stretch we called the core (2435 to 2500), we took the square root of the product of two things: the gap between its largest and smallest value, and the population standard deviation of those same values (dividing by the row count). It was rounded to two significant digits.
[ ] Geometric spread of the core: 0.31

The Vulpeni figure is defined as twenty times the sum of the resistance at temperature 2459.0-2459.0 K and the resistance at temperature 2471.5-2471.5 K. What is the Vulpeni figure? 177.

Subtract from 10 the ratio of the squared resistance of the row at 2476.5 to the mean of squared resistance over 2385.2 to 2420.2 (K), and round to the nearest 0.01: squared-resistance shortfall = 8.91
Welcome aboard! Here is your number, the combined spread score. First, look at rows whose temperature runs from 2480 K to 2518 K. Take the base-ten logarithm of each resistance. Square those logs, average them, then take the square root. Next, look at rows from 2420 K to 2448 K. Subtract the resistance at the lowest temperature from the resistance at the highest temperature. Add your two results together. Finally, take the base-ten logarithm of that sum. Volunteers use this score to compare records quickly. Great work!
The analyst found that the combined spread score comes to -0.24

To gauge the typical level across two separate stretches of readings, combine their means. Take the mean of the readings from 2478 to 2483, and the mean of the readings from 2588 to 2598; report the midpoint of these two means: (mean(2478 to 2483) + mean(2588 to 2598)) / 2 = 4.37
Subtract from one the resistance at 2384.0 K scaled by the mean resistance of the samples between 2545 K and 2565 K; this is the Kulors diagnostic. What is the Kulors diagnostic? 0.14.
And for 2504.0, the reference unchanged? 0.02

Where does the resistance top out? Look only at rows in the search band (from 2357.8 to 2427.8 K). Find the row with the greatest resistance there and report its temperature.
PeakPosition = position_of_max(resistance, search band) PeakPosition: 2364.0 K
